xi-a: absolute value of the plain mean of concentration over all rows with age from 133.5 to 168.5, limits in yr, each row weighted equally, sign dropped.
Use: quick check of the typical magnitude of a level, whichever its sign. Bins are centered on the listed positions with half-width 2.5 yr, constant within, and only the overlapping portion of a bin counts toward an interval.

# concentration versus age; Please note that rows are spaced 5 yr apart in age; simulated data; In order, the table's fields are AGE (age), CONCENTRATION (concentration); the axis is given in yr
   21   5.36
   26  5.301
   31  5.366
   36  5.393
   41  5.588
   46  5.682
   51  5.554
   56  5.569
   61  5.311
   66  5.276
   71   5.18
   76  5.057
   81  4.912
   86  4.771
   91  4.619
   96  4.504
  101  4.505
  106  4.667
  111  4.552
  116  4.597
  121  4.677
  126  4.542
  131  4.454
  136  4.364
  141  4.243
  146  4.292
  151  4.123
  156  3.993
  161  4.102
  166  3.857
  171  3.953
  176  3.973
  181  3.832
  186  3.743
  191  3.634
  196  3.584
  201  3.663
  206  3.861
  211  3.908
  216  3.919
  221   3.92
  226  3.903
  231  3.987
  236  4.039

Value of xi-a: 4.1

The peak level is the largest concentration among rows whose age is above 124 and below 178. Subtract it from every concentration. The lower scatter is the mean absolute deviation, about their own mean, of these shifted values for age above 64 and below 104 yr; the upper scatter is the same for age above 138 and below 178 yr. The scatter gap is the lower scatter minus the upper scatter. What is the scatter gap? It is 0.13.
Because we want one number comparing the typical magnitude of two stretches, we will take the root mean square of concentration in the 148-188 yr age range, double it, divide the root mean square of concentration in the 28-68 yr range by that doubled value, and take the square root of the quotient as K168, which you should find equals 0.83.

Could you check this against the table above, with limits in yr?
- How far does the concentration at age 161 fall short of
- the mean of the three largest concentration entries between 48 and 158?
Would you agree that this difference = 1.38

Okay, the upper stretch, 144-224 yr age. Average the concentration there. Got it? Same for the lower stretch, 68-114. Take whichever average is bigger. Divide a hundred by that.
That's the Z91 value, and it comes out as 21.0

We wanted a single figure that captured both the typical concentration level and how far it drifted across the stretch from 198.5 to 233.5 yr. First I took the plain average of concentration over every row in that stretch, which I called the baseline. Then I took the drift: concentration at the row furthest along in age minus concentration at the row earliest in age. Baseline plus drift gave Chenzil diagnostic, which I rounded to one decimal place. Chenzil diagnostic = 4.2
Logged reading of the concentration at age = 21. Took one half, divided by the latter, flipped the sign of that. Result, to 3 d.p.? -0.093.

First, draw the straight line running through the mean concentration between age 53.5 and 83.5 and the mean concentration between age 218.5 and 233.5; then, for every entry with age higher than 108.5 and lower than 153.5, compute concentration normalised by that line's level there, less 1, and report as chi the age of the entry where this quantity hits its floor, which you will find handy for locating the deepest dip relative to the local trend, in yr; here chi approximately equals 151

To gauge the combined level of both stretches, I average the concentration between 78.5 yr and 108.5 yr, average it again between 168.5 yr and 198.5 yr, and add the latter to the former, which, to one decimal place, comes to 8.4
